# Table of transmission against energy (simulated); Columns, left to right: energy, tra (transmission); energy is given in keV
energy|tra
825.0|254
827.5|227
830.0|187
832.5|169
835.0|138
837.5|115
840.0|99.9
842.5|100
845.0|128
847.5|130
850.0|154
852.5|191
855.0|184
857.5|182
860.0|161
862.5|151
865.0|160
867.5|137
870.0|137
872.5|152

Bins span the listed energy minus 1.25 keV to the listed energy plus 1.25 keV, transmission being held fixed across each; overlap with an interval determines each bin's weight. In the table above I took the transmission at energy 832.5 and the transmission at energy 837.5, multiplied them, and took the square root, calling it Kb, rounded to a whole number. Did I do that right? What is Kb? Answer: 139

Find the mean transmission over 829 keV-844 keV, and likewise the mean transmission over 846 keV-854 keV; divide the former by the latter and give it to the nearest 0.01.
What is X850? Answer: 0.85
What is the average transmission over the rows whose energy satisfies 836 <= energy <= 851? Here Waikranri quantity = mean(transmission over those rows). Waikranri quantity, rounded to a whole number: 121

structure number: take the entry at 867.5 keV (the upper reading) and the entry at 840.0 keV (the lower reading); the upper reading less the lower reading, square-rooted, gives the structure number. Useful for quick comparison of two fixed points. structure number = 6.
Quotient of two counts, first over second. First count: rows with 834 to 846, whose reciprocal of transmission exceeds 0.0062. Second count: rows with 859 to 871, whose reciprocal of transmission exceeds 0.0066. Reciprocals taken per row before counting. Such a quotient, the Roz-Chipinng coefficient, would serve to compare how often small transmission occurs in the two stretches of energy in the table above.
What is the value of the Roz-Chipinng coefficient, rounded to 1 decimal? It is 1.7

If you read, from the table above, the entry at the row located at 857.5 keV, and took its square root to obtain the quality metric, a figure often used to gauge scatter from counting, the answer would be 13.5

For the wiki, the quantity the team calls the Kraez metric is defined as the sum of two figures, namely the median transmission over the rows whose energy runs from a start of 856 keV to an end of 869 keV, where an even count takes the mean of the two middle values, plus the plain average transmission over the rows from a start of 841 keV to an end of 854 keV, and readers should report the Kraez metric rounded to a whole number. 301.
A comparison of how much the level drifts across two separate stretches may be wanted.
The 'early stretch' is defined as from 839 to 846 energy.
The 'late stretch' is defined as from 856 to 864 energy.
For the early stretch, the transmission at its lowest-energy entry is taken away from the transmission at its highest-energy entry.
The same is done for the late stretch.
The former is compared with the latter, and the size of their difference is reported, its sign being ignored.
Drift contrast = 59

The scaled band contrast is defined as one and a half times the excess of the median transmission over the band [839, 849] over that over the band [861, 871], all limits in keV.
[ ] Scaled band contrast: -45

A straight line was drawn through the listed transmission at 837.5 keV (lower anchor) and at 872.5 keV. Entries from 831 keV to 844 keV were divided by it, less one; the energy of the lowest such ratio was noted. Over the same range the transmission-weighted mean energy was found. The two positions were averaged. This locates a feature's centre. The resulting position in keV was 839.6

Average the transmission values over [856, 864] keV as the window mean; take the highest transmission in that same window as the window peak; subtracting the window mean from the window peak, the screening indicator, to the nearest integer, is 17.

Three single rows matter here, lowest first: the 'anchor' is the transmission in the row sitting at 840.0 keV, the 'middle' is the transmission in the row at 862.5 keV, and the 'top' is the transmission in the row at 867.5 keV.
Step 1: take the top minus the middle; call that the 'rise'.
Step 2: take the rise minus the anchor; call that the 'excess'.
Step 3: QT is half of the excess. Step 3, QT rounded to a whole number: -57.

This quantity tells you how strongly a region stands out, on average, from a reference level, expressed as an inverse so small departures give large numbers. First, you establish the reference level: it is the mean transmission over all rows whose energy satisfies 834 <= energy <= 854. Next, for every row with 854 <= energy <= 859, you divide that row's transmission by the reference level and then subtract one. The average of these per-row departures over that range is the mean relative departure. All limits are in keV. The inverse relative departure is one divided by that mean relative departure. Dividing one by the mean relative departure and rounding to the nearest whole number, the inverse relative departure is 3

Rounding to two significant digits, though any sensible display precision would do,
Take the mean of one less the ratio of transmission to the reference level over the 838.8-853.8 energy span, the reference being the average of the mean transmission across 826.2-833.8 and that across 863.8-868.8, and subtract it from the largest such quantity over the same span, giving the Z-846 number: 0.20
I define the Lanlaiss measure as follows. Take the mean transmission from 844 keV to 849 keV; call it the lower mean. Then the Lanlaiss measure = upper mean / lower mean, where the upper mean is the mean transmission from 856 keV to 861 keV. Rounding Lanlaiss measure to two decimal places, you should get 1.33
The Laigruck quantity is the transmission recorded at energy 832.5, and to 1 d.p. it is 169.0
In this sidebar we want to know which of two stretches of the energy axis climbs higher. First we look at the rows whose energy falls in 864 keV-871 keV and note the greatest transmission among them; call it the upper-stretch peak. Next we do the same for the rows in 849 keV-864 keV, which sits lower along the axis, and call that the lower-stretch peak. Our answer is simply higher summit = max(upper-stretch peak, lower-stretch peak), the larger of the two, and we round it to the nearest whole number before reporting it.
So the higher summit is 191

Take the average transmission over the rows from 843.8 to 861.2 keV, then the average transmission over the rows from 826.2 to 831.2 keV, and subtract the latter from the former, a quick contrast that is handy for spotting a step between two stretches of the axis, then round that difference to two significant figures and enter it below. -46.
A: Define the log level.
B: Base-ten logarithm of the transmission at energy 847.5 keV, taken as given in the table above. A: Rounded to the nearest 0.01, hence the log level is 2.11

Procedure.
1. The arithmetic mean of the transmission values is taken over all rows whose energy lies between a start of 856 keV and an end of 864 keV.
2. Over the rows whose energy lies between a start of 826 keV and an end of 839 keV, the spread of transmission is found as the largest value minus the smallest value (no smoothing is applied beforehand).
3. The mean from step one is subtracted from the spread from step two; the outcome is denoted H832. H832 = -53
